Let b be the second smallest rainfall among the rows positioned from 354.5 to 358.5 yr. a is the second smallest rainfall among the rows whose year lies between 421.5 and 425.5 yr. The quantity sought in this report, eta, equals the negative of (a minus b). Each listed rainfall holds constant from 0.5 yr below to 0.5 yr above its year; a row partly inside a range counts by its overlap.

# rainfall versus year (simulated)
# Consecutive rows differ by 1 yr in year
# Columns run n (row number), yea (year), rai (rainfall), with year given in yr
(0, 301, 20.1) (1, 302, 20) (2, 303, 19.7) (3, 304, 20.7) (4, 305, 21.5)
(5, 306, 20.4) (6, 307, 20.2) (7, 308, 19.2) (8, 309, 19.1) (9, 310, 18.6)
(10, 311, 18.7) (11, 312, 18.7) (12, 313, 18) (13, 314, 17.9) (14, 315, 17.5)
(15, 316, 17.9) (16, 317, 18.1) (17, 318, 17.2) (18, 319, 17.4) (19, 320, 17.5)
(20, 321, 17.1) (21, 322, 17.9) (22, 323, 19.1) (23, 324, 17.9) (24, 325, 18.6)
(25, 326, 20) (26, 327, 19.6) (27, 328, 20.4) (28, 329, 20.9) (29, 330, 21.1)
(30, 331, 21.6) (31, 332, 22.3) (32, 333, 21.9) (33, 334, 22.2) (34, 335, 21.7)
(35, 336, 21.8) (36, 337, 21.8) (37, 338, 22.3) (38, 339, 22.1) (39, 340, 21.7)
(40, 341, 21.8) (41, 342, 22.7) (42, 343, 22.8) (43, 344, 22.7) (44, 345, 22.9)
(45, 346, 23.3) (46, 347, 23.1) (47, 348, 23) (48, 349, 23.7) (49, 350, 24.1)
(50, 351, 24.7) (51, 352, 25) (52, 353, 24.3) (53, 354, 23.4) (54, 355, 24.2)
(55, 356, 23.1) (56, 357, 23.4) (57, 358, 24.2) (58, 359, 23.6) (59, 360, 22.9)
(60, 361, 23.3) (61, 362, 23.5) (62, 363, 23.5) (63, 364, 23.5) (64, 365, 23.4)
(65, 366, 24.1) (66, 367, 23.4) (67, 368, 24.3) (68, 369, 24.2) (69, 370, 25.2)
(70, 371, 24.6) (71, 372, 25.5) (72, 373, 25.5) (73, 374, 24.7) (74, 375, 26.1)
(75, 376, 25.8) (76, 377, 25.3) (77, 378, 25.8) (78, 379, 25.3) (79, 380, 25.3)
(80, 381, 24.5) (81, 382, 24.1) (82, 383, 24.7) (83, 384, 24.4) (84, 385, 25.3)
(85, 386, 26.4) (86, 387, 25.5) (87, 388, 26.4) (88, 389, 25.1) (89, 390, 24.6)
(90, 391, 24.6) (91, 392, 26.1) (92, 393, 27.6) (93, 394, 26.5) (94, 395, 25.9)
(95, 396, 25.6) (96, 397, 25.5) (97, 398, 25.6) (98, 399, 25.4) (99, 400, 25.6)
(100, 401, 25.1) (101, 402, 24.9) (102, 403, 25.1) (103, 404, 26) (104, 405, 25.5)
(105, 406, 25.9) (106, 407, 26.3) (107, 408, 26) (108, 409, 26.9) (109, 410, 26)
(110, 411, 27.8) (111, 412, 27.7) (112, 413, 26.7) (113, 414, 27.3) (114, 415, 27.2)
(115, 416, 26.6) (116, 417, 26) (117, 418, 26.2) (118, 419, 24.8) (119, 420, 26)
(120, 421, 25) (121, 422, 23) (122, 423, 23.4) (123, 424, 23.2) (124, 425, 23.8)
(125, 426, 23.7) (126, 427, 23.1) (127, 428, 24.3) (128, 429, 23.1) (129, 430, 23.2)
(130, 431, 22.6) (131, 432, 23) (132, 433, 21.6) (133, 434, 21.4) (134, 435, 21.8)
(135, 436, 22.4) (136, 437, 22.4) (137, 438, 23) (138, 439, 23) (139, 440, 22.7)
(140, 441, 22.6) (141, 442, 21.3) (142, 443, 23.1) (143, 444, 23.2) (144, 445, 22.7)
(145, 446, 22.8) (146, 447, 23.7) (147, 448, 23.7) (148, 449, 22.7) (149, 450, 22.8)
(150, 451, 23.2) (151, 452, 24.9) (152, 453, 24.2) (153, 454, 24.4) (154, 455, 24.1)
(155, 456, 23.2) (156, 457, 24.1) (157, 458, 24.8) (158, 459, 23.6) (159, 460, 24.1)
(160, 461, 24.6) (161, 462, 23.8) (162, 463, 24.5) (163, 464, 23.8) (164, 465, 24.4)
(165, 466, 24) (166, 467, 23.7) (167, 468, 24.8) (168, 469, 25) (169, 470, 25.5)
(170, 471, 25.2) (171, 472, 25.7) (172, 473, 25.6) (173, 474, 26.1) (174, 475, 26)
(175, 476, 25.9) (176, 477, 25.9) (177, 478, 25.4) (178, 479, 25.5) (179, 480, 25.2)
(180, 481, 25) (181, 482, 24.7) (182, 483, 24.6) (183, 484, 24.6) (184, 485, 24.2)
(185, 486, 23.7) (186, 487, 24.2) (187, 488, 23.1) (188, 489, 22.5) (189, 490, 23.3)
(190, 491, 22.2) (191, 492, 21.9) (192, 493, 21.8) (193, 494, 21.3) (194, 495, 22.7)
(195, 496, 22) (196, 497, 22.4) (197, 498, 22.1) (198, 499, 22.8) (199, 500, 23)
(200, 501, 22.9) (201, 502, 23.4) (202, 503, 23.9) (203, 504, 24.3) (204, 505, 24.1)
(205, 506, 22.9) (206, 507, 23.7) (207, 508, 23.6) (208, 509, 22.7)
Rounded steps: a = 23.2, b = 23.4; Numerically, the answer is 0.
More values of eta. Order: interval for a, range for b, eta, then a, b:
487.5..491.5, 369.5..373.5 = 3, 22.5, 25.2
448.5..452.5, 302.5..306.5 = -2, 22.8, 20.4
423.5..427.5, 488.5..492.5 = -1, 23.2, 22.2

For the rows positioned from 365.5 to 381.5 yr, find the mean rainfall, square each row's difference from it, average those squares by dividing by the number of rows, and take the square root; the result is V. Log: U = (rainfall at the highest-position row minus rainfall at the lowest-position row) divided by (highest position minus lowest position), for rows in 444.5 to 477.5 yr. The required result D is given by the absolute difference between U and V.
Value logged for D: 0.62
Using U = 0.10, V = 0.72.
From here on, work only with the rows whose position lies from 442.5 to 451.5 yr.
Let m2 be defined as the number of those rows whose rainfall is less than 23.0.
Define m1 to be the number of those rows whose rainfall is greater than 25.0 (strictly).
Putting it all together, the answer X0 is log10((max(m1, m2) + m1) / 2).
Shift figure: 0.30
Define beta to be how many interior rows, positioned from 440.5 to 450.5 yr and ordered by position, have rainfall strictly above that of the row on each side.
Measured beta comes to 1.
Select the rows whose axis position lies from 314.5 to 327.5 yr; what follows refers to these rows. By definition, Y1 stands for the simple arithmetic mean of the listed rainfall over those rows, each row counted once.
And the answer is 18.1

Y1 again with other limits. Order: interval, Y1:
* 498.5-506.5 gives 23.4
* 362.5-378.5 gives 24.7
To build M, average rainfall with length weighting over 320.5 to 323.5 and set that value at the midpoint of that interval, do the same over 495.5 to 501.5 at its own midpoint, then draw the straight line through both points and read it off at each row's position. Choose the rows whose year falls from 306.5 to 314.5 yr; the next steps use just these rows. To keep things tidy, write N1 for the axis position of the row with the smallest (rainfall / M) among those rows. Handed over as 314 yr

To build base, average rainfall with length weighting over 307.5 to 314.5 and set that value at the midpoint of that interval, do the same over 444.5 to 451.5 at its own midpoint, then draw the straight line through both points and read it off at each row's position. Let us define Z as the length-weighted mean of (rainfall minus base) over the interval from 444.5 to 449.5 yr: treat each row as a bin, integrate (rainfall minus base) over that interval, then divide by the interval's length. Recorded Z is 0.1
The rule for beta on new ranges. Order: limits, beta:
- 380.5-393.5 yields 3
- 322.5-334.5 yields 2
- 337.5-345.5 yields 1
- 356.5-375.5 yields 4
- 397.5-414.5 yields 5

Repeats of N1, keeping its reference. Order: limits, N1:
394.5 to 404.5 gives 402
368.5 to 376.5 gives 369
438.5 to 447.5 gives 442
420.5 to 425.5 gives 422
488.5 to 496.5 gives 494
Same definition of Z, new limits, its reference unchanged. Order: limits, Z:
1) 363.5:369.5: 3.4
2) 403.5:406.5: 4.1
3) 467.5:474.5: 1.6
